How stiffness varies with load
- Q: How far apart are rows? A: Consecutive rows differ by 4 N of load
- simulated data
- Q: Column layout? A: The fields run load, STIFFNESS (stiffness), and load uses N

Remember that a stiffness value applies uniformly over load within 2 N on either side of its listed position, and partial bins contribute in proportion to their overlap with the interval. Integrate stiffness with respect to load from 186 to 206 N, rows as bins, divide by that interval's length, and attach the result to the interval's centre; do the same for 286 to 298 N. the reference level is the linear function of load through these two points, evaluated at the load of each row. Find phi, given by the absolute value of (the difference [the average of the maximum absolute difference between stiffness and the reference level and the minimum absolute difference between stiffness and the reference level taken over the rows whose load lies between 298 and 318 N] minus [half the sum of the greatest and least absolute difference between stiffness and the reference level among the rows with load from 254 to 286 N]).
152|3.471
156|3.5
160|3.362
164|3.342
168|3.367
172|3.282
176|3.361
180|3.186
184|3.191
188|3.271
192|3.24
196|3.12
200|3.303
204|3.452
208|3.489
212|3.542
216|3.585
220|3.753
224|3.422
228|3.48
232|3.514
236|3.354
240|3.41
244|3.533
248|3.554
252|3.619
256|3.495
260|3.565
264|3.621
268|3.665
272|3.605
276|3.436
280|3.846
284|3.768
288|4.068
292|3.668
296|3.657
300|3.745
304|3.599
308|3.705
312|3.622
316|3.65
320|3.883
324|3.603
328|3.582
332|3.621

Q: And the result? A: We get 0.051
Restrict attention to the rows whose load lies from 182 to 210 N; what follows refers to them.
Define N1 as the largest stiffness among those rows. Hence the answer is 3.489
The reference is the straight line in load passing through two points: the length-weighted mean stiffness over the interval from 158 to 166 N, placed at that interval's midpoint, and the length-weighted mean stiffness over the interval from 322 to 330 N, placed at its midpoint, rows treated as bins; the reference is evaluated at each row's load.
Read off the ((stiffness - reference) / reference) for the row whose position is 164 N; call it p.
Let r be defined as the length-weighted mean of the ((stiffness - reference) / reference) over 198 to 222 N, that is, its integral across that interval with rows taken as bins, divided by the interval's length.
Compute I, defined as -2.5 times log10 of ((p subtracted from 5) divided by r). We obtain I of -5.61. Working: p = -0.004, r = 0.0286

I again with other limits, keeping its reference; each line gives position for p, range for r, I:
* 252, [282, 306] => -4.83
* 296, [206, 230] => -5.47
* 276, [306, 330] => -5.71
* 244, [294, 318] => -5.62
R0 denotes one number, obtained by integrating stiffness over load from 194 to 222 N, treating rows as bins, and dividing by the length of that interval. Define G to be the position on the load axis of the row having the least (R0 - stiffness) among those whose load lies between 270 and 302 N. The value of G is 288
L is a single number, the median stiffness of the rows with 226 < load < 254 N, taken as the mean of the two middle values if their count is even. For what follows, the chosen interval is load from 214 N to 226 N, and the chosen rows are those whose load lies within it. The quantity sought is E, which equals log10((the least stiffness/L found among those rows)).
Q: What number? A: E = -0.012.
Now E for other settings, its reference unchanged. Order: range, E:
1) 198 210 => -0.027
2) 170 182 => -0.043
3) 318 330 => 0.008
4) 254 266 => -0.002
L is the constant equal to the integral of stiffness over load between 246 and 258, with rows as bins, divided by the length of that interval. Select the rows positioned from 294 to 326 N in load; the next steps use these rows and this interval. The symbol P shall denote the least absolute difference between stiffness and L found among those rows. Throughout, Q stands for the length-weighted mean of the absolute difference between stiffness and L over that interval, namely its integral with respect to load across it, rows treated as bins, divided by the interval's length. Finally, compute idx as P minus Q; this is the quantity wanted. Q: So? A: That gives -0.08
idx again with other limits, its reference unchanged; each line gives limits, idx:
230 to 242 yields -0.09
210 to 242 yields -0.09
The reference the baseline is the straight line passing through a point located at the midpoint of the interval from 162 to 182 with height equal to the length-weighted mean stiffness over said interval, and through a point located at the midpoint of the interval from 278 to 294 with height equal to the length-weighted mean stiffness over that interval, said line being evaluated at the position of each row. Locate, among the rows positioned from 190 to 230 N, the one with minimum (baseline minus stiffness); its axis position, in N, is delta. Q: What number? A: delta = 220 N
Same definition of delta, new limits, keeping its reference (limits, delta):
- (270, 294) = 288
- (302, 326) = 320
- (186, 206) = 204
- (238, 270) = 252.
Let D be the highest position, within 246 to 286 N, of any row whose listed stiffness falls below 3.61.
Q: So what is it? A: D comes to 276 N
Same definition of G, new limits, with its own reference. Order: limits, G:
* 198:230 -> 220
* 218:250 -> 220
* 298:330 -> 320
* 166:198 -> 168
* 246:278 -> 268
